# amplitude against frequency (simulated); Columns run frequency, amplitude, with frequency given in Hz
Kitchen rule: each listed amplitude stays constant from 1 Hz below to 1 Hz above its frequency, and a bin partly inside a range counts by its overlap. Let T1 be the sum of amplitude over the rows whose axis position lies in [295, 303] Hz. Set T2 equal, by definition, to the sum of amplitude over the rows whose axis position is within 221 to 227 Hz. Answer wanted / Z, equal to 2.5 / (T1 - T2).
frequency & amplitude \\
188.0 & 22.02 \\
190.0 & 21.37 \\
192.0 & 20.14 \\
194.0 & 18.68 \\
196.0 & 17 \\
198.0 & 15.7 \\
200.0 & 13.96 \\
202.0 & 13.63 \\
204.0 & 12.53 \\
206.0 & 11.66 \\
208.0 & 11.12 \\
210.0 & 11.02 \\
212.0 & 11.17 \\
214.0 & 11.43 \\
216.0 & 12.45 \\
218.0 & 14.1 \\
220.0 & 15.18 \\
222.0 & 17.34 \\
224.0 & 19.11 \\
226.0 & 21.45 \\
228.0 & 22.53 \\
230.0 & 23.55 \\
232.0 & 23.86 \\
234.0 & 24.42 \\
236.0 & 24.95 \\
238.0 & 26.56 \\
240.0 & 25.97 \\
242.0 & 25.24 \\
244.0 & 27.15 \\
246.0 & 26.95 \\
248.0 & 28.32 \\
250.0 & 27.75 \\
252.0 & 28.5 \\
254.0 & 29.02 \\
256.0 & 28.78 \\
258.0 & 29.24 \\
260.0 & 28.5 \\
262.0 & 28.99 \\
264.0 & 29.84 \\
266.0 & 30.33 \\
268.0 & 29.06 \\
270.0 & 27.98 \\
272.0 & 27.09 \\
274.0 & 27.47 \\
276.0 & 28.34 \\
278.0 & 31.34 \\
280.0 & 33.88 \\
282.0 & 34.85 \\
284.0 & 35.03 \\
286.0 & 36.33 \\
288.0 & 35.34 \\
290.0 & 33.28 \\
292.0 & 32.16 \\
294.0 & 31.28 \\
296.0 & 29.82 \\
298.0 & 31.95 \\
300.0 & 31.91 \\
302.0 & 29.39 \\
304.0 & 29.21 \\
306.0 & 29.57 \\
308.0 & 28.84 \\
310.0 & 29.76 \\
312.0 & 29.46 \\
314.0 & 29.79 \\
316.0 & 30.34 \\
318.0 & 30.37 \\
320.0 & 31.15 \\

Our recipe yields 0.04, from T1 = 123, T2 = 58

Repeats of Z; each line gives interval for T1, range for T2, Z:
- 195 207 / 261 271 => -0.04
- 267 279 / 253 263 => 0.09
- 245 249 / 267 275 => -0.04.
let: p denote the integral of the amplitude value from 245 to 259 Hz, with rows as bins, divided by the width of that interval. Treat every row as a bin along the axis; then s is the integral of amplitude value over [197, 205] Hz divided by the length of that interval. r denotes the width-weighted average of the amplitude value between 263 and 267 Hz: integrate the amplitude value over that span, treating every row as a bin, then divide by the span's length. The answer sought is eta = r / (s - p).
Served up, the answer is -2.1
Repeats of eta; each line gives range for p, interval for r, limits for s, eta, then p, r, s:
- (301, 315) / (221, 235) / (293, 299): 13.7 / 29.4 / 22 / 31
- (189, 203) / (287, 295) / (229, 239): 4.4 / 17.2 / 33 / 25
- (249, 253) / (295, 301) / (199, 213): -2.0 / 28.1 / 31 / 12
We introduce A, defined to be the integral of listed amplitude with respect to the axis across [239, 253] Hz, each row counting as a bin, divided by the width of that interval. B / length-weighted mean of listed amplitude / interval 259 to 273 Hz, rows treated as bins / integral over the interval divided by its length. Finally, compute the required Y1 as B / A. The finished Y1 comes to 1.1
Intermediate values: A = 27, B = 29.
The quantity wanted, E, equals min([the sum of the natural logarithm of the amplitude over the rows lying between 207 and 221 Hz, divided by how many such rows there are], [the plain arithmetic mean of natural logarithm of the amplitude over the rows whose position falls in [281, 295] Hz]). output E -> 2.51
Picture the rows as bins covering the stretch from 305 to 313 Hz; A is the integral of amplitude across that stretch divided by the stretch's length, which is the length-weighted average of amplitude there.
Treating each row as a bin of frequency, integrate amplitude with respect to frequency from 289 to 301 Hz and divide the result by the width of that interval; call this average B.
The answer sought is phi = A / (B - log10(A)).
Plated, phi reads 1.0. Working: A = 29.4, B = 31.7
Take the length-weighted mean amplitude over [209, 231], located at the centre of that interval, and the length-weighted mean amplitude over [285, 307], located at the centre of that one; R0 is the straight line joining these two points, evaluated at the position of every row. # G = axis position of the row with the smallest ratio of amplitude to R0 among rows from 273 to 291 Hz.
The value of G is 274.0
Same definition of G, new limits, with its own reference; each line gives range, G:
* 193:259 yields 214.0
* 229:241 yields 232.0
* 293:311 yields 308.0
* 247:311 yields 308.0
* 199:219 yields 214.0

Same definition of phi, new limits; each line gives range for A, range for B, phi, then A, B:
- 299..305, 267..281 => 1.1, 30.2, 29.3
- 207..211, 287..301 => 0.4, 11.1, 32.2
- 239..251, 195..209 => 2.2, 26.9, 13.7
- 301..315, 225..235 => 1.4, 29.4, 23.2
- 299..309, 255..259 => 1.1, 29.8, 29.0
